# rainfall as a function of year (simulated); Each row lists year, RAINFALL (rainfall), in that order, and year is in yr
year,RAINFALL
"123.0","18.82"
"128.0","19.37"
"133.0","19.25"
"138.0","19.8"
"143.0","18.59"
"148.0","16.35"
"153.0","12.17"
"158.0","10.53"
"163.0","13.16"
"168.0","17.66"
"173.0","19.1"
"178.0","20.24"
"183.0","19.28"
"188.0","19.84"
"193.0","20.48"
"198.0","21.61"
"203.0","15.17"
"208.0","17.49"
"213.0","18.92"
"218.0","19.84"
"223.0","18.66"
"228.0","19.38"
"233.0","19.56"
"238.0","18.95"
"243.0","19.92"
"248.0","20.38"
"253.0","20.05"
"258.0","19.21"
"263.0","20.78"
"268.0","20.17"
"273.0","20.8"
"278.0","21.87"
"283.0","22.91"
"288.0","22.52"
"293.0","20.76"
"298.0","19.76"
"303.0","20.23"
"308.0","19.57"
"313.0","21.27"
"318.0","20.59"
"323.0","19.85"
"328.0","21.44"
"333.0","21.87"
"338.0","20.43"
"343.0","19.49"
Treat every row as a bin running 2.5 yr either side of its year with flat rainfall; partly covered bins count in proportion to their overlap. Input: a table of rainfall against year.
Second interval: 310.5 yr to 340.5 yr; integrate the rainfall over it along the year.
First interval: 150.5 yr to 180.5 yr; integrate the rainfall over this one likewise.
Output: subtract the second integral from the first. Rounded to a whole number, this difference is -163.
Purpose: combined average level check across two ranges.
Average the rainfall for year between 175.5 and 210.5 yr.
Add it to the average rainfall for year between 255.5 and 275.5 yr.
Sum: 39.4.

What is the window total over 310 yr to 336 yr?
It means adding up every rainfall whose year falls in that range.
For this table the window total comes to 105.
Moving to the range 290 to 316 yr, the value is 102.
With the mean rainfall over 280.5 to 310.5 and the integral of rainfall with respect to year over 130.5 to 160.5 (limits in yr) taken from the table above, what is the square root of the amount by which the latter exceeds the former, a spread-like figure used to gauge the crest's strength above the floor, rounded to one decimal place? 21.5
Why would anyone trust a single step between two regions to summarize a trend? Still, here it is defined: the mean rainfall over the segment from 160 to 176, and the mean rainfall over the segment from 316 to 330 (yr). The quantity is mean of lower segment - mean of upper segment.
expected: -4.0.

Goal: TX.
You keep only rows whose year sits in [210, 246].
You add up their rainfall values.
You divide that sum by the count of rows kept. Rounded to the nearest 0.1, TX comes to 19.3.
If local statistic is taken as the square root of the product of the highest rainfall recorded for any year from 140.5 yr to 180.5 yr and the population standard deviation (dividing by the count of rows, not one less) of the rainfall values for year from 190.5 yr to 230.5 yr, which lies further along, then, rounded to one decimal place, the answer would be 6.1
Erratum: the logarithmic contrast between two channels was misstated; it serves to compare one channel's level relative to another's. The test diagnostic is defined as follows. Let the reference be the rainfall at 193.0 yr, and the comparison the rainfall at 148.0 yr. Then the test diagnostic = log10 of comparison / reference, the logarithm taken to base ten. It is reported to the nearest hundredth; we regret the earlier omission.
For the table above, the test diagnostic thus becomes -0.10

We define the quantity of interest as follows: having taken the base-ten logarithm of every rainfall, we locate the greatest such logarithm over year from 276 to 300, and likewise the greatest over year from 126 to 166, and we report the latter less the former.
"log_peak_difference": -0.063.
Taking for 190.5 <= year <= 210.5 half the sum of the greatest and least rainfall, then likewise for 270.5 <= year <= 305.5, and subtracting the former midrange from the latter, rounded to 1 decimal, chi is 2.9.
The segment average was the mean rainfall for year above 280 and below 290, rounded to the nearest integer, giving 23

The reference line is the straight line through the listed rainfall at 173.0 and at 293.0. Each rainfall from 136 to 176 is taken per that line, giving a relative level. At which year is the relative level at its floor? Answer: 158.0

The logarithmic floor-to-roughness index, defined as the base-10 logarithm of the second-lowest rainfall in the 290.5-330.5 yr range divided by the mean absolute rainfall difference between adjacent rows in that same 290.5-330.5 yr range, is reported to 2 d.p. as 1.31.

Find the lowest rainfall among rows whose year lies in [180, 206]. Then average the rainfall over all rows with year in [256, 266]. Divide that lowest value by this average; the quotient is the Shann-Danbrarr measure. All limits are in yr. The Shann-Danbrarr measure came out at 0.76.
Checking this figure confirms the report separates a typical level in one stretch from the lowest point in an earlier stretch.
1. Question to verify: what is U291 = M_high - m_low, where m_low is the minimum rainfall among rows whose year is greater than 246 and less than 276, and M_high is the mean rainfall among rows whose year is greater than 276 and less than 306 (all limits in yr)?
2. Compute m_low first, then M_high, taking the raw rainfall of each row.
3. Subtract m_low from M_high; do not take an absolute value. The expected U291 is 2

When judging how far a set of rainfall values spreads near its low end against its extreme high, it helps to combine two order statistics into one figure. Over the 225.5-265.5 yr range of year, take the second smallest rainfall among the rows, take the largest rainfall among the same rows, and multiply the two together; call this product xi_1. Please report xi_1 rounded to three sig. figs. 399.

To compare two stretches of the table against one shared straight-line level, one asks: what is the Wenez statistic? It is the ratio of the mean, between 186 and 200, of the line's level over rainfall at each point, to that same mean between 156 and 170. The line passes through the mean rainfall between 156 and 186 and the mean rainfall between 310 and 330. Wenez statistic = 0.67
